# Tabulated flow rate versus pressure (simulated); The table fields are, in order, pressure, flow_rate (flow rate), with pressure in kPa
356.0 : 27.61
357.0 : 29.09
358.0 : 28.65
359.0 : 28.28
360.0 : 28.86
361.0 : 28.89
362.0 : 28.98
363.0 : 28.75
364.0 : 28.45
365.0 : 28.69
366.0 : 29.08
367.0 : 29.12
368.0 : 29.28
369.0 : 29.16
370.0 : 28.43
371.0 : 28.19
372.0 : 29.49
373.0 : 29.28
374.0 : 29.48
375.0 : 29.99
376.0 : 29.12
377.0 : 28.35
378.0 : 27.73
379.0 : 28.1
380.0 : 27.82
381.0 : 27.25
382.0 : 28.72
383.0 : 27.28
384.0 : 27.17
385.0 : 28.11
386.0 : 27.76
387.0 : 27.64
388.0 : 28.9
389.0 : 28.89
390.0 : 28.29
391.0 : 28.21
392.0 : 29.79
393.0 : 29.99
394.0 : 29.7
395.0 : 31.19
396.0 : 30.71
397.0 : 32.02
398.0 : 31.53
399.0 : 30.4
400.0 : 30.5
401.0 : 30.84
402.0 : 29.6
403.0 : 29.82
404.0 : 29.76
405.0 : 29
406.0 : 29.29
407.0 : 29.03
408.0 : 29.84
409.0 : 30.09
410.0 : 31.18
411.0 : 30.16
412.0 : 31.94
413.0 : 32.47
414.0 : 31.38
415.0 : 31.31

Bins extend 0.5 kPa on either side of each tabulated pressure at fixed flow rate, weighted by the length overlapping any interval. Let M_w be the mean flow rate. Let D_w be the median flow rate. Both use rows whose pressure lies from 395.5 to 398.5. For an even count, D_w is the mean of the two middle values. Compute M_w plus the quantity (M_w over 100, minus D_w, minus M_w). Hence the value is -31.22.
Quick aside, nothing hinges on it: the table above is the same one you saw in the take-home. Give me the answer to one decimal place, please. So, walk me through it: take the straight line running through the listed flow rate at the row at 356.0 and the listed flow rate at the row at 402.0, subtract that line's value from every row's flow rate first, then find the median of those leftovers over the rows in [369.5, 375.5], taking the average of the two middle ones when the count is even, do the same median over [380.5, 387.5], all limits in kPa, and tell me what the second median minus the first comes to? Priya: -2.3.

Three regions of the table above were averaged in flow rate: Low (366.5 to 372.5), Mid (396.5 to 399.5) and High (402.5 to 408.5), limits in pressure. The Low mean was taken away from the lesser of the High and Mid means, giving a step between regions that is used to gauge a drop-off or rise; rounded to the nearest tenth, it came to 0.5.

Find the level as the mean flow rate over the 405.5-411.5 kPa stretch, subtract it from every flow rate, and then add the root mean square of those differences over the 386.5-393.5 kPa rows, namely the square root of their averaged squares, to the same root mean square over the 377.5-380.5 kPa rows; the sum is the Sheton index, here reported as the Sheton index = 3.4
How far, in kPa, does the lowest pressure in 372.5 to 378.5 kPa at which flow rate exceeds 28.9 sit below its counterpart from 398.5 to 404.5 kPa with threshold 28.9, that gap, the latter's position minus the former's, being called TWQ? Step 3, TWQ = 26 kPa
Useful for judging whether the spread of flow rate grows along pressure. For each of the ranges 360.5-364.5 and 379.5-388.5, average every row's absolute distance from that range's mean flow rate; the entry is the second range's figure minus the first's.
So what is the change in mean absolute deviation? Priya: 0.32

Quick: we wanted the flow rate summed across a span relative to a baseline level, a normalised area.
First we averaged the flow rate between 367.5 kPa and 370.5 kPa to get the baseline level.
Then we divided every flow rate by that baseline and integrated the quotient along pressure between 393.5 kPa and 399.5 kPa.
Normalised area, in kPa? 6.41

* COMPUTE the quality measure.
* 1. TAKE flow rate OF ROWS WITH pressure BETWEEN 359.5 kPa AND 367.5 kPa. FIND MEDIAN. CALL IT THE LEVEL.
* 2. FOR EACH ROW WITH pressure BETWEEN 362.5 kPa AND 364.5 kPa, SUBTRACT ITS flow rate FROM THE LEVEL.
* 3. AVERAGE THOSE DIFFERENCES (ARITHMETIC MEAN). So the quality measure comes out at 0.3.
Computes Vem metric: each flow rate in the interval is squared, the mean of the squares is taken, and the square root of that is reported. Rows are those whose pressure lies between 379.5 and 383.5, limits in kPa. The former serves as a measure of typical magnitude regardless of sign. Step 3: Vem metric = 27.8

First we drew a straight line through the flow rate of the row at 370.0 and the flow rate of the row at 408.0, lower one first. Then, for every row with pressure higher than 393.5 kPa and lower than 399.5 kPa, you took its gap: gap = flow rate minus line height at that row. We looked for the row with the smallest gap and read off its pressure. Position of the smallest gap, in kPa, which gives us 394.0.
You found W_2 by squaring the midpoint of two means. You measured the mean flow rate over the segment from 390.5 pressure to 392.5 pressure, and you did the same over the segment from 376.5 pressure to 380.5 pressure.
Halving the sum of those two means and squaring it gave 812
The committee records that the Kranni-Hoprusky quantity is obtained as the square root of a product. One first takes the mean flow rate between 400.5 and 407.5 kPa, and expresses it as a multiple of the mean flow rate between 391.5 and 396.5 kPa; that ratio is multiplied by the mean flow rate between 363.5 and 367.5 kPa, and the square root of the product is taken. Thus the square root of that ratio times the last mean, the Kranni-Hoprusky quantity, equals 5.31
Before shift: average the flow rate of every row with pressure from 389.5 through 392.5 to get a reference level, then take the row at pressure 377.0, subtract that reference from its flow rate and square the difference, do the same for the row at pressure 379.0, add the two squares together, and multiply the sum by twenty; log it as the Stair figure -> 12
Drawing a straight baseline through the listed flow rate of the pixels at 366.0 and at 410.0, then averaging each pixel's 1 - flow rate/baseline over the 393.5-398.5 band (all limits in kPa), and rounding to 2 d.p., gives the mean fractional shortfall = -0.02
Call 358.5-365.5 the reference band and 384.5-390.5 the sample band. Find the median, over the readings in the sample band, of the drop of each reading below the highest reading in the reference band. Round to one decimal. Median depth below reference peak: 0.8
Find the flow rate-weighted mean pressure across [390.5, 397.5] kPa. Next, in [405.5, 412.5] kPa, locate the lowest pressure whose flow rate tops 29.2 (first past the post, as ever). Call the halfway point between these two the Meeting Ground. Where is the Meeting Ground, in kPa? 400.0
